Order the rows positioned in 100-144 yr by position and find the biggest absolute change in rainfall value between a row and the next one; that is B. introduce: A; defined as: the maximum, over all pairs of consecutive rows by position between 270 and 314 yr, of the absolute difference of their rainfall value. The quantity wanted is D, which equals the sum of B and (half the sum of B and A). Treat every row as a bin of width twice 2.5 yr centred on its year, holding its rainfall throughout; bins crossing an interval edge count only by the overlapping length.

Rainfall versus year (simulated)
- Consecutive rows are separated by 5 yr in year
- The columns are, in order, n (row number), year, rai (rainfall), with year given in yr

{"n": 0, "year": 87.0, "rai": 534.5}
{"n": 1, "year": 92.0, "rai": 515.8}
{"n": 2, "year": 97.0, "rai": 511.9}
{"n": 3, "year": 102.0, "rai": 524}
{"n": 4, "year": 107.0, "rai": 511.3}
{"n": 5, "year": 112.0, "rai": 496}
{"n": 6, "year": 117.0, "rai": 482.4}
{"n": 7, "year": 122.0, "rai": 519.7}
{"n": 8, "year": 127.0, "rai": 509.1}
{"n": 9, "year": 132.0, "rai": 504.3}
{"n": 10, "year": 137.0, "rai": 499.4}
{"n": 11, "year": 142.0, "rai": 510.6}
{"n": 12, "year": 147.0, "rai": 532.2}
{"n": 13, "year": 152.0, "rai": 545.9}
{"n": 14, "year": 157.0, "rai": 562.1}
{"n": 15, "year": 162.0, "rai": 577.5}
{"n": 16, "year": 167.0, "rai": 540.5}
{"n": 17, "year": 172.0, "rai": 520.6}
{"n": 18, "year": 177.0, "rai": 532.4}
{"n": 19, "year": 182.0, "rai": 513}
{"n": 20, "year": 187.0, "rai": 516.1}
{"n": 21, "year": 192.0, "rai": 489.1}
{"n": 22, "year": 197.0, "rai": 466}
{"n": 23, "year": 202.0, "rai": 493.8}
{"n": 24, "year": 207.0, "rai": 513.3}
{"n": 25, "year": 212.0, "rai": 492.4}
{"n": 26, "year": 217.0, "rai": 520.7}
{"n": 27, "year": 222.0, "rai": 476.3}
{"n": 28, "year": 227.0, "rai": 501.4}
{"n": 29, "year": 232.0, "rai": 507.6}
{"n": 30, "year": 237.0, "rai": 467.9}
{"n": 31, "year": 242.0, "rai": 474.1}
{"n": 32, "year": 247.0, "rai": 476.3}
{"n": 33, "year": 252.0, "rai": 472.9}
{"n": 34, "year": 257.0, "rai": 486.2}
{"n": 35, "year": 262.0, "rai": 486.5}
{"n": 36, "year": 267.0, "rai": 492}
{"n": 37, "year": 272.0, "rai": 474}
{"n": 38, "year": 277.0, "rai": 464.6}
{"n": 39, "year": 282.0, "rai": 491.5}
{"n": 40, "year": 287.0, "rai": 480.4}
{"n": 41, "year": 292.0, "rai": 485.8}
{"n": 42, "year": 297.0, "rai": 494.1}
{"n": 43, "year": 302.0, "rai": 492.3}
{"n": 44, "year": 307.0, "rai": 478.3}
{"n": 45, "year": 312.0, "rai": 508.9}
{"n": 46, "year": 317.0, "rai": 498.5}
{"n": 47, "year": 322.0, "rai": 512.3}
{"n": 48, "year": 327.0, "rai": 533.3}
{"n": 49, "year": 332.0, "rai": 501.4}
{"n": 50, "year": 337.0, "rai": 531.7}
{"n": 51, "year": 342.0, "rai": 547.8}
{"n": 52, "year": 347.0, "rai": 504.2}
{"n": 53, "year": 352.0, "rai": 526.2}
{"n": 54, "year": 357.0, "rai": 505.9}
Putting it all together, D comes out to 71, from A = 31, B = 37.3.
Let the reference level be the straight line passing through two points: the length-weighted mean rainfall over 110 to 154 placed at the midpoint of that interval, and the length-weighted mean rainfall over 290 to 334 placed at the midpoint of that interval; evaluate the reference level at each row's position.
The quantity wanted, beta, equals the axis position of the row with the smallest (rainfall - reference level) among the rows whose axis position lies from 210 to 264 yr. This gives 237.0 yr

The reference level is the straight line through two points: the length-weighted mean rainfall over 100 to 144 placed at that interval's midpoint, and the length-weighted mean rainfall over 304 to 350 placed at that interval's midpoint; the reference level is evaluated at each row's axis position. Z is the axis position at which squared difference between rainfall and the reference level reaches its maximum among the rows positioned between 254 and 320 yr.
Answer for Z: 277.0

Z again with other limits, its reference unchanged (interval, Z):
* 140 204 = 162.0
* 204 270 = 237.0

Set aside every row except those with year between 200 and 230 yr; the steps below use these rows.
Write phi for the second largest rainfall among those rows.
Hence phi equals 513.3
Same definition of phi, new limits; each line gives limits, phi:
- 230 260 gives 486.2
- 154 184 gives 562.1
